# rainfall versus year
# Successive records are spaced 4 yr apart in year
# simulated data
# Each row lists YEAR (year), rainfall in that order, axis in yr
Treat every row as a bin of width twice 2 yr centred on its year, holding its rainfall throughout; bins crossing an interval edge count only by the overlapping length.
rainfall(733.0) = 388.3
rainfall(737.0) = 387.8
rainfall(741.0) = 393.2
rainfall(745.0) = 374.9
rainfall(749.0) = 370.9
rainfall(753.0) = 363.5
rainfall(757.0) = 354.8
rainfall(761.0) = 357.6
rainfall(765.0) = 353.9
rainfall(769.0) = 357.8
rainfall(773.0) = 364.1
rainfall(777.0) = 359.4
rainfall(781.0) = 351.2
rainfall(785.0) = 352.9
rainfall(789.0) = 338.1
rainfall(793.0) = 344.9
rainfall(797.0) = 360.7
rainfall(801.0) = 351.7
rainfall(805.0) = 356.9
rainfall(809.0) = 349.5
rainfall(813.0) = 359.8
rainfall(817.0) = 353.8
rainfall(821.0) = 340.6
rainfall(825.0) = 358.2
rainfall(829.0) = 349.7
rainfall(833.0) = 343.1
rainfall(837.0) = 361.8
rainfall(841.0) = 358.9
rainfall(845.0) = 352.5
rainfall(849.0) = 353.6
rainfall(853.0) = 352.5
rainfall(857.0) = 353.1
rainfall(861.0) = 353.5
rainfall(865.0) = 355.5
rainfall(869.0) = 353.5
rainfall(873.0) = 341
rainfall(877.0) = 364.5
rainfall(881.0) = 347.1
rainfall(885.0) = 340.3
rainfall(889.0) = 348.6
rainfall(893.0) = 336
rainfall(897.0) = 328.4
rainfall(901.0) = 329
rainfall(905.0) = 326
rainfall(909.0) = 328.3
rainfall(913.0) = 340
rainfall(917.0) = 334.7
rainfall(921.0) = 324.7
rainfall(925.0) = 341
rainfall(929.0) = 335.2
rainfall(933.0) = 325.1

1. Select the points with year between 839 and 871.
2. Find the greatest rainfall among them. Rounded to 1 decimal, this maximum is 358.9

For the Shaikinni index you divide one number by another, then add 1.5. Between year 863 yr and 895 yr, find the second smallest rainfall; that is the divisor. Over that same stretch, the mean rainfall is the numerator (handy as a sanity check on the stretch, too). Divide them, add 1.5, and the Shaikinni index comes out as 2.52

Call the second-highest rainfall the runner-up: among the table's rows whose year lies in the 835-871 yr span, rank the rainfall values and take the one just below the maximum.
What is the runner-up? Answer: 358.9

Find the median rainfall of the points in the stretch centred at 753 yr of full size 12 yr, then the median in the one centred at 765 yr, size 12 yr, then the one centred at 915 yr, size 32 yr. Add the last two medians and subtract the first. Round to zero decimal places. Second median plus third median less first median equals 326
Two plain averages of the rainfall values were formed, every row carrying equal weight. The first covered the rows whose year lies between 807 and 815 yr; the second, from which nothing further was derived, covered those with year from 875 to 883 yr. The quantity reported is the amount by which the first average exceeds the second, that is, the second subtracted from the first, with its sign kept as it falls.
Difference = -1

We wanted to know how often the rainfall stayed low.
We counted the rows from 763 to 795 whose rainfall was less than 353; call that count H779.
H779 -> 4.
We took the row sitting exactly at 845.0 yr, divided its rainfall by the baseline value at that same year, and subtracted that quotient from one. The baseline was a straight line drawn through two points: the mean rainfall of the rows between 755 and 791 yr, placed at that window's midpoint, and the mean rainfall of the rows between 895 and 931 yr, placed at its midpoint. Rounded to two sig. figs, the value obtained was -0.028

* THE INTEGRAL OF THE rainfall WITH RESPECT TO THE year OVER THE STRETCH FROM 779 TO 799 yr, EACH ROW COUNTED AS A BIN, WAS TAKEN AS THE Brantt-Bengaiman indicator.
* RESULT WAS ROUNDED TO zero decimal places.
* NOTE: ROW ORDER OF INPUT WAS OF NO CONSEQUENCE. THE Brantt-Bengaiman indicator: 6991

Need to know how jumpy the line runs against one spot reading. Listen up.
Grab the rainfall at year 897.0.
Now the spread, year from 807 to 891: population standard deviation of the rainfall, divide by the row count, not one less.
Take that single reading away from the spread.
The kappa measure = -322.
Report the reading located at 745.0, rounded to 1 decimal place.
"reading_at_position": 374.9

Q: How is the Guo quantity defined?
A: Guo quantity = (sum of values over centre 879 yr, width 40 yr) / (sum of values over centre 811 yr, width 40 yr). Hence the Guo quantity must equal 0.984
